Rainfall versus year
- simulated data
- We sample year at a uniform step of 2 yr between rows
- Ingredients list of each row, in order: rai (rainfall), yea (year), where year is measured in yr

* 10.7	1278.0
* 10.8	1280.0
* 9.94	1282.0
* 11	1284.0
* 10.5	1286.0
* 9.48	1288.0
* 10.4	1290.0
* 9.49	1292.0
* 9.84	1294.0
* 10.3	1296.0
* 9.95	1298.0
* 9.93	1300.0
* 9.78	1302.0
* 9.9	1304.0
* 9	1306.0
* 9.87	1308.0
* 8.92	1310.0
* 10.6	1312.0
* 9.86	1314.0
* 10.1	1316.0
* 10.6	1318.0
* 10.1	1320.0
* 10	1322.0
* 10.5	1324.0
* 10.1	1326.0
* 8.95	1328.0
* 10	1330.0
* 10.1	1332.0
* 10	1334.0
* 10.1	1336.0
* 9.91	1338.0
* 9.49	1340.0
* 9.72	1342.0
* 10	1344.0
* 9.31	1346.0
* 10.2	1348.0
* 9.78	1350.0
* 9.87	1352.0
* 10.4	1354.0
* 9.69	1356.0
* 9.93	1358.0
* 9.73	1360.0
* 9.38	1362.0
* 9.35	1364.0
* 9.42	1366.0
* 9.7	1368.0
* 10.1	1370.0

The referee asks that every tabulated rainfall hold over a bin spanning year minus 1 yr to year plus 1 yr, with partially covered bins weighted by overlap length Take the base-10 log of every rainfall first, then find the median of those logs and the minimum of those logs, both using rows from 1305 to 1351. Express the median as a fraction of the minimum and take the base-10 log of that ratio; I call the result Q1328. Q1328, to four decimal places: 0.0221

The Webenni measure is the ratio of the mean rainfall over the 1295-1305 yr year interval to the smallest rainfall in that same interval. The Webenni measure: 1.02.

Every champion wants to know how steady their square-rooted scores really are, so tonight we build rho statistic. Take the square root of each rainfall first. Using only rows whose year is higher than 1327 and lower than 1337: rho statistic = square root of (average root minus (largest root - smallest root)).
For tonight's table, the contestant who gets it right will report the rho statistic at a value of 1.72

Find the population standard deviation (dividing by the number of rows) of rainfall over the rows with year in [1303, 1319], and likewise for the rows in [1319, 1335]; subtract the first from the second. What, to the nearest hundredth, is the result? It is -0.17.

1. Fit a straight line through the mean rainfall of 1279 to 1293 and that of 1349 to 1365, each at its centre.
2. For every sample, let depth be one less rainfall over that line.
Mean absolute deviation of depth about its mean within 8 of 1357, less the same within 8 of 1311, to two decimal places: -0.02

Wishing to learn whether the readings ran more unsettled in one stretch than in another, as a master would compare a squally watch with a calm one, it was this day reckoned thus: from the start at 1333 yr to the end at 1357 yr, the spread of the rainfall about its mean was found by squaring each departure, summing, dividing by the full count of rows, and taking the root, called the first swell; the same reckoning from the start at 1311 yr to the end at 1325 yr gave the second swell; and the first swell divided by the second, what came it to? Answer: 1.0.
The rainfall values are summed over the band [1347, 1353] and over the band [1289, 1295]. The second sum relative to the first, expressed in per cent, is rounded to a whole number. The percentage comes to 100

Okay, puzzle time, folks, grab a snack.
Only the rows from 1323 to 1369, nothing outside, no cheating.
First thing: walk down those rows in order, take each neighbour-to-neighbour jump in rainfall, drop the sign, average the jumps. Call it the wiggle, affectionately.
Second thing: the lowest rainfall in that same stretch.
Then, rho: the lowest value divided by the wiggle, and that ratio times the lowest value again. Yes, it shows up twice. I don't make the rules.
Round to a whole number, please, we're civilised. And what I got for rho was 207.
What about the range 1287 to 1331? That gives 130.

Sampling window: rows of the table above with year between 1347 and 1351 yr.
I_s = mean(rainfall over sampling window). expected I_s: 10.0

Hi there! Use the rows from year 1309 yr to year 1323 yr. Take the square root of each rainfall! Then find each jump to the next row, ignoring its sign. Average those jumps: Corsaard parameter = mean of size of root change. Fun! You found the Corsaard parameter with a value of 0.099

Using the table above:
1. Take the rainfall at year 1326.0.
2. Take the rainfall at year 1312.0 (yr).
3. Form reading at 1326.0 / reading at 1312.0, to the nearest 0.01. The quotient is 0.95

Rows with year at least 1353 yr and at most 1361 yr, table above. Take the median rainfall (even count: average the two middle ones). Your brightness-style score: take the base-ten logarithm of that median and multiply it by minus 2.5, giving -2.48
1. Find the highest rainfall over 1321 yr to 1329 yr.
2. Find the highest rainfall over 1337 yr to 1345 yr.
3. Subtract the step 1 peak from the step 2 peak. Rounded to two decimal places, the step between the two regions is -0.50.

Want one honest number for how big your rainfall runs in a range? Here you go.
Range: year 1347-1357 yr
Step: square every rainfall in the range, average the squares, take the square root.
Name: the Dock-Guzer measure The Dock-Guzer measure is 10.0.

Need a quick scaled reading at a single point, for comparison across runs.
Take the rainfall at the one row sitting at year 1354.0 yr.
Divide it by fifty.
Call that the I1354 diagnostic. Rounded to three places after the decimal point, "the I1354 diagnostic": 0.208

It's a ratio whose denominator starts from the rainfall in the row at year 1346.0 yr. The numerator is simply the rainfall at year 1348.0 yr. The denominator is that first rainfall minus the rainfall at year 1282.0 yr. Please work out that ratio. -16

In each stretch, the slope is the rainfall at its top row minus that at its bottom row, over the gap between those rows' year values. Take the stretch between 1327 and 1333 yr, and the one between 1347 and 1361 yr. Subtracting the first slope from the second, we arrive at -0.33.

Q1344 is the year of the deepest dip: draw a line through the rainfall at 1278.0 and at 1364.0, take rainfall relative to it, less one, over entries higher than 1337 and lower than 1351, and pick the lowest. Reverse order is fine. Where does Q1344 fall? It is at 1346.0 yr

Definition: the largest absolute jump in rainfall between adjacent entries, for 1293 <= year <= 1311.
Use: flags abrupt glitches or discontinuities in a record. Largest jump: 0.95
